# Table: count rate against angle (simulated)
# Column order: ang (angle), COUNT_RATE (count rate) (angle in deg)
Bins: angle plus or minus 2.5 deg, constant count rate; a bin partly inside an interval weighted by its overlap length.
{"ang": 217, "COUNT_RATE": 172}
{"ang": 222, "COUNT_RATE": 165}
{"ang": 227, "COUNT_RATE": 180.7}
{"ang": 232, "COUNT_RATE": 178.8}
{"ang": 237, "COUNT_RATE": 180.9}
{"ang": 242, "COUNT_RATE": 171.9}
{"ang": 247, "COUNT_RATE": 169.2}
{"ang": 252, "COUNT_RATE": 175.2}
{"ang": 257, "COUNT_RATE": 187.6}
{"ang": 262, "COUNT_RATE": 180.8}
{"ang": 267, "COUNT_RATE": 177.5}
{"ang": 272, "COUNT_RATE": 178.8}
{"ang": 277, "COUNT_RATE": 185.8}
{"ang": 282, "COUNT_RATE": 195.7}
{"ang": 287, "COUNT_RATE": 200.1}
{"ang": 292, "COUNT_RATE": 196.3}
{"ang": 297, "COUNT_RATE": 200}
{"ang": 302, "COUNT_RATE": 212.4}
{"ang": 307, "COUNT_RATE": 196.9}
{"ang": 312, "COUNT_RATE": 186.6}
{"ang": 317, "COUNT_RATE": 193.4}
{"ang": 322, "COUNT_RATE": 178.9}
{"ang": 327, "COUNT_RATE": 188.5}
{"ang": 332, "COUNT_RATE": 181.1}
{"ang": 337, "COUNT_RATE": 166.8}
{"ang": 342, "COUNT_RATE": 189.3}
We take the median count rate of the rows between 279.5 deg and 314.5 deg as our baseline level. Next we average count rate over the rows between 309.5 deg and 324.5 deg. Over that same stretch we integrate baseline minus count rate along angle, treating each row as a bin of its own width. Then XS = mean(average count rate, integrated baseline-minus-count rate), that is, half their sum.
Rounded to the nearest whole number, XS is 173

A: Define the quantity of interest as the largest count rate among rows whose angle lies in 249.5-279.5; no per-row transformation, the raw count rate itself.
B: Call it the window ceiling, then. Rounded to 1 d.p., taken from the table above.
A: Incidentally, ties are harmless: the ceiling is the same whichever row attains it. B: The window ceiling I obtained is 187.6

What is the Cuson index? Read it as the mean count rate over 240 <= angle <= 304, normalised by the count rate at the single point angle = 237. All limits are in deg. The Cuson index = 1.03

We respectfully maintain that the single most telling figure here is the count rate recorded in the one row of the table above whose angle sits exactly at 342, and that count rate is 189.3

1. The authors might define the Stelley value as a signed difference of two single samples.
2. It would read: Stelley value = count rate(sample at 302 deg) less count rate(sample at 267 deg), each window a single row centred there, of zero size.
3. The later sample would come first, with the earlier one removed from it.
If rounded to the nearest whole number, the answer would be 35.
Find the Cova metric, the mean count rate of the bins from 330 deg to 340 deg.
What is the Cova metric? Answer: 174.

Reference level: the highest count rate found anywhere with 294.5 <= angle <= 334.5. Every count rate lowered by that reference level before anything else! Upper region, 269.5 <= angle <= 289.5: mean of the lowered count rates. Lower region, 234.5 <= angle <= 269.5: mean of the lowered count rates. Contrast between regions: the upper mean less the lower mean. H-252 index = 13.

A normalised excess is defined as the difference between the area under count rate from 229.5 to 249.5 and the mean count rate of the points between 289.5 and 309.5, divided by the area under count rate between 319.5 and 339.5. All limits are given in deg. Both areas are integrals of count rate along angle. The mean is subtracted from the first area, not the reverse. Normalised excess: 0.923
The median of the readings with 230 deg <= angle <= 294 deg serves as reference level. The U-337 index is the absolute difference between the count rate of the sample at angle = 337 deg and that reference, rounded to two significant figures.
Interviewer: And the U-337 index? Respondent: 14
